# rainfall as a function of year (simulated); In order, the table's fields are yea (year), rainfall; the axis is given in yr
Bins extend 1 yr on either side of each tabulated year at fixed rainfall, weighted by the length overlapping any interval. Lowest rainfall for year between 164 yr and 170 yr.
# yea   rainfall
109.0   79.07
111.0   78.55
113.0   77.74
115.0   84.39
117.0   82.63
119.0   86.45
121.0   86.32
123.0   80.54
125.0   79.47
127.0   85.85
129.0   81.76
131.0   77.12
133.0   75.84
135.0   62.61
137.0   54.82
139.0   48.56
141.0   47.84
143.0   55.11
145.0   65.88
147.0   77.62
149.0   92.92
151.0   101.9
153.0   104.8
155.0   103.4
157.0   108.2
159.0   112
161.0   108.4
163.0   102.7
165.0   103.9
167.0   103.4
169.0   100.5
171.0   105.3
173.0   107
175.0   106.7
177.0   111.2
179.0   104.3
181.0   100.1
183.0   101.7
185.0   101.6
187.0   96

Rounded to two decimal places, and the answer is 100.50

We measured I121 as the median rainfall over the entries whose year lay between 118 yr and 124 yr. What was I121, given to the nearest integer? 86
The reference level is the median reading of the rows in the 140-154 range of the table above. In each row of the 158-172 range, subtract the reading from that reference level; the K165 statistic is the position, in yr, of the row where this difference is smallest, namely 159.0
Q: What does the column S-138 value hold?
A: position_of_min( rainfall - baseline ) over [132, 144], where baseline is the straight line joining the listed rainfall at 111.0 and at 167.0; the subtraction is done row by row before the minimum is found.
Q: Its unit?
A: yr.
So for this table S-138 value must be 141.0 yr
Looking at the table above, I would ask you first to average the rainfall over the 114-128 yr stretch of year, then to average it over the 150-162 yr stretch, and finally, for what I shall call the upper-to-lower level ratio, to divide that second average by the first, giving 1.3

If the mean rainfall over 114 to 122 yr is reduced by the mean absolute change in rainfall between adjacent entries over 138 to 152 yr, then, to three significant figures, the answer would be 75.8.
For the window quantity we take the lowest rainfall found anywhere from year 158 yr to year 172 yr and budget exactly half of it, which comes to 50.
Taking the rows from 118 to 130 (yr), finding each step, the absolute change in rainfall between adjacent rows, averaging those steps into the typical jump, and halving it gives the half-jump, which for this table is 1.7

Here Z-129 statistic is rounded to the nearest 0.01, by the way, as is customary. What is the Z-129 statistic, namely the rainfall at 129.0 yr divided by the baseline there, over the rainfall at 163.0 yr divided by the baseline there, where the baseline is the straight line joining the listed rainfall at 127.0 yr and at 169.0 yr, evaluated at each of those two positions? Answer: 0.91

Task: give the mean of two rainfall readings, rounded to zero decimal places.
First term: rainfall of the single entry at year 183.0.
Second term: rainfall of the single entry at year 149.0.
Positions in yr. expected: 97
